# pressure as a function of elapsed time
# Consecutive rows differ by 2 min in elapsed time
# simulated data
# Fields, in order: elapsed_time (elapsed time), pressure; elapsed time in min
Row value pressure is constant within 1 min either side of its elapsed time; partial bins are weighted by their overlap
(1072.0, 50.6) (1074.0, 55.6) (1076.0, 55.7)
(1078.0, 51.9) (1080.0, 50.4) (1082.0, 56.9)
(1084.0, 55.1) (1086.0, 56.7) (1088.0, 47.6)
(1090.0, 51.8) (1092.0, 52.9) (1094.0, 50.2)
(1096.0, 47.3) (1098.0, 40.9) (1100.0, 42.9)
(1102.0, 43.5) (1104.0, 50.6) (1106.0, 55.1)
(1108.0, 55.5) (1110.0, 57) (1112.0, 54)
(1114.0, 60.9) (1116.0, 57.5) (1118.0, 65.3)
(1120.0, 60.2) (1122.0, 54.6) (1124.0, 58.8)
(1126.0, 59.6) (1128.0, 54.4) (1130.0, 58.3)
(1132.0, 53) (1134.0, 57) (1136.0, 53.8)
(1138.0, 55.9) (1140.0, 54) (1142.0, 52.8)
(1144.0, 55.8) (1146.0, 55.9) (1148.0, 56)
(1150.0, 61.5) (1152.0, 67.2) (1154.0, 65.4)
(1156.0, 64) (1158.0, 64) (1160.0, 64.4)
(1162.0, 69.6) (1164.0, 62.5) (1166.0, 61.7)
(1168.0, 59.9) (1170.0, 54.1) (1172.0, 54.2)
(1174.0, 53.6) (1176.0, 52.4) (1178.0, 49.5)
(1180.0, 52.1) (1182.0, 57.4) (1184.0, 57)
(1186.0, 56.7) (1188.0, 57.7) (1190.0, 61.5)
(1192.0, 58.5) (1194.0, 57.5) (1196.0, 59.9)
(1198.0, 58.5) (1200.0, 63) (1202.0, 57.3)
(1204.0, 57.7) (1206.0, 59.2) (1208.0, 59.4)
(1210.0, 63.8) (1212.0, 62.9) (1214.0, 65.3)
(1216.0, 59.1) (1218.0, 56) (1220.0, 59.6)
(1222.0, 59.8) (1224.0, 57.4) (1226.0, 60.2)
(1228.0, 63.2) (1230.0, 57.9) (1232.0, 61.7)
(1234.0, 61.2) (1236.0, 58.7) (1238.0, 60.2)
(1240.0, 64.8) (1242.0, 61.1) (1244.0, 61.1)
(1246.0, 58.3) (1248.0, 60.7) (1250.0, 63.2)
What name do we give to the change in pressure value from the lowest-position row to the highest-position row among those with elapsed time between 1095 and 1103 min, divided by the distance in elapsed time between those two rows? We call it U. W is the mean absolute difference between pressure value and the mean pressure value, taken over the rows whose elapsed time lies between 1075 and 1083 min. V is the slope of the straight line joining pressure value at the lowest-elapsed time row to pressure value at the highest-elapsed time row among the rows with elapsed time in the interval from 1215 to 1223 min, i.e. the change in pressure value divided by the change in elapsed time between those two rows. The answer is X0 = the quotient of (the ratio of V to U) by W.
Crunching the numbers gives -0.1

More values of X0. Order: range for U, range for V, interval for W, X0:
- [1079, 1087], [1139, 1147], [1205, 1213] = 0.1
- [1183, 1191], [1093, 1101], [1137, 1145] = -1.3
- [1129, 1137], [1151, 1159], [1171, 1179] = 0.5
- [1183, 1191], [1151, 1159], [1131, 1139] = -0.5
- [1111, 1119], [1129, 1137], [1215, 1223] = -0.3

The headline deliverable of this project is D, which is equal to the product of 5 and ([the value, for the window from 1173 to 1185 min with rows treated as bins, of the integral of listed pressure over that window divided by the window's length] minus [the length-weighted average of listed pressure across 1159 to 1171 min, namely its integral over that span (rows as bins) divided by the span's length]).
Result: -42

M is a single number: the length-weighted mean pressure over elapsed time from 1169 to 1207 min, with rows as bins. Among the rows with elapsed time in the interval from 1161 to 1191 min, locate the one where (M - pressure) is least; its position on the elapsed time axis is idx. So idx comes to 1162.0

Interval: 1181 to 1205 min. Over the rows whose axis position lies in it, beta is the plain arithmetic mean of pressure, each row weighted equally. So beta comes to 58.6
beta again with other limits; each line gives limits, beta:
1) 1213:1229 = 60.1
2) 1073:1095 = 53.2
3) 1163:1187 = 55.9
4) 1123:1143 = 55.8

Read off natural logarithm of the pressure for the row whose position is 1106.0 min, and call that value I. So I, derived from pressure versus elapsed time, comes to 4.01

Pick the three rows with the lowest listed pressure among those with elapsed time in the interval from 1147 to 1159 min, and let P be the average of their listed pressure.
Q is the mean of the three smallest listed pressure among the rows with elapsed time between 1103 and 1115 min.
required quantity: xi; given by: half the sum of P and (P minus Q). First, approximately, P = 60.5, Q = 53.2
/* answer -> 33.9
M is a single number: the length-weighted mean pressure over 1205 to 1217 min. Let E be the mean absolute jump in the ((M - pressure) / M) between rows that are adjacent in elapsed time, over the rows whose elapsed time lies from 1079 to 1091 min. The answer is 0.075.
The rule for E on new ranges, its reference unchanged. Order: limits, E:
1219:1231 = 0.044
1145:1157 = 0.047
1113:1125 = 0.085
